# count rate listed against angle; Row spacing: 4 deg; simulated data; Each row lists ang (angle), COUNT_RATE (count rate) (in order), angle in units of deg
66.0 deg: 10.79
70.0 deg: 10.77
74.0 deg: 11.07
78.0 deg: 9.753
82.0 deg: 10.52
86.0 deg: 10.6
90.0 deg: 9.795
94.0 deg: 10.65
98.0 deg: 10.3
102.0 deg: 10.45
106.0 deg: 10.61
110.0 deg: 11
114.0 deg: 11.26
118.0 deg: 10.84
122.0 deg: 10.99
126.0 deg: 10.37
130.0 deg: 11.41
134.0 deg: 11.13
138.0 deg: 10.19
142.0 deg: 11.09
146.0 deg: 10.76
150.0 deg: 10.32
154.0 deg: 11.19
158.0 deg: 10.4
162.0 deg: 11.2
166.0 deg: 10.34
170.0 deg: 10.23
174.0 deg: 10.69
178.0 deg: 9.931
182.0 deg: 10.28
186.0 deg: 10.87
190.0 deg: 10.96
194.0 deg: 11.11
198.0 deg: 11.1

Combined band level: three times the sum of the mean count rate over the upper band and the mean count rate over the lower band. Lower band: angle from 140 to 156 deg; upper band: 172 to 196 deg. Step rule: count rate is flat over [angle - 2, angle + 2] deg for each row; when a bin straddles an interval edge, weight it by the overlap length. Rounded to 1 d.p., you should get 64.4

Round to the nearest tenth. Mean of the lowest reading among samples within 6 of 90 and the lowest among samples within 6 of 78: 9.8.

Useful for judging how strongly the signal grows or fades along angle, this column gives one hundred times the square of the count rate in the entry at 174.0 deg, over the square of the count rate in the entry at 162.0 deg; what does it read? 91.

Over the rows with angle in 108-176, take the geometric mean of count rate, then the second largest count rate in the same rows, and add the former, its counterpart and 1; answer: 23.0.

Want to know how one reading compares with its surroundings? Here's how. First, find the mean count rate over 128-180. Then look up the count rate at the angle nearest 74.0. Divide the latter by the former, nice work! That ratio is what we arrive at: 1.04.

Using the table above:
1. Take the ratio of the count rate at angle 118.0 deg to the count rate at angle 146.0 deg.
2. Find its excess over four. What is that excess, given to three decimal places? -2.993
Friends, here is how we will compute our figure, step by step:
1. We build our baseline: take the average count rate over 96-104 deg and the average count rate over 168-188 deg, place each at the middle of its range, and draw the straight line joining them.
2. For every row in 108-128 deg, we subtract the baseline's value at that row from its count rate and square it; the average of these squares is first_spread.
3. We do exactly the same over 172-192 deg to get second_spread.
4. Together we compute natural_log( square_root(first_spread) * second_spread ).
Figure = -2.3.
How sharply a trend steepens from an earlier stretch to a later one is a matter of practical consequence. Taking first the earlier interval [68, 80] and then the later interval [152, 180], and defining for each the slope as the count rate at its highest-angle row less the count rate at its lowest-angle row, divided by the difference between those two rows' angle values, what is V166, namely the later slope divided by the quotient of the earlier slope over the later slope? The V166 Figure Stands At -0.02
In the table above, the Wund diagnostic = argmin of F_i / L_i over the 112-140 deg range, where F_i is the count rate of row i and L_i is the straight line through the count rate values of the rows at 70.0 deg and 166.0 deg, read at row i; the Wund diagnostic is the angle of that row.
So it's 138.0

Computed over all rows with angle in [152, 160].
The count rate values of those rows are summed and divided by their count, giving 10.8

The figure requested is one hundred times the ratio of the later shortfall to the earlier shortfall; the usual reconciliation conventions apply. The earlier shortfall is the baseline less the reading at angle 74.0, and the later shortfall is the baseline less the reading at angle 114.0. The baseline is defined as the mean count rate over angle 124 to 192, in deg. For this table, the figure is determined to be 147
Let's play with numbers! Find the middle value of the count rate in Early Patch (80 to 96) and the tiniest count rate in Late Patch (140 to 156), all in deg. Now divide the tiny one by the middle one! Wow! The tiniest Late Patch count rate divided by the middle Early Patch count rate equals 0.977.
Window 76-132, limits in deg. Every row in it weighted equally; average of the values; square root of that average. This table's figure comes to 3.26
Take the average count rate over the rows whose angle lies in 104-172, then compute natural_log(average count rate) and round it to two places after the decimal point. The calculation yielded 2.38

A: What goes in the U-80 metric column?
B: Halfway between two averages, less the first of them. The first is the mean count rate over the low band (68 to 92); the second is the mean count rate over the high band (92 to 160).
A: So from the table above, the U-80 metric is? 0.17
